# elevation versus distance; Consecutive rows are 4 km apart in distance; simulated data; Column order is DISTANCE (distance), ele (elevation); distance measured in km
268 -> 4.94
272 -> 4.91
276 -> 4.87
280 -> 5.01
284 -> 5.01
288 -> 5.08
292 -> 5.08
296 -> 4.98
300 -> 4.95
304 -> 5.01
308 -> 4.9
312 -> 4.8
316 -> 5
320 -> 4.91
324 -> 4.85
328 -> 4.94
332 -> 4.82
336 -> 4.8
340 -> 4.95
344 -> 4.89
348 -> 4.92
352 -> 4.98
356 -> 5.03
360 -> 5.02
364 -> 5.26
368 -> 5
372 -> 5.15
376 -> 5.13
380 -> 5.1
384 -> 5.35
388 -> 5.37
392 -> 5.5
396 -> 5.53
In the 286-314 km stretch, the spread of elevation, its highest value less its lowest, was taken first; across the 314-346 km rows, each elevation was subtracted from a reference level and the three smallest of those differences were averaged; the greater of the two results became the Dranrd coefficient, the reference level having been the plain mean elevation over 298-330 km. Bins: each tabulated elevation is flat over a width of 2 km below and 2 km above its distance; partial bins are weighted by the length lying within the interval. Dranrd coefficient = 0.28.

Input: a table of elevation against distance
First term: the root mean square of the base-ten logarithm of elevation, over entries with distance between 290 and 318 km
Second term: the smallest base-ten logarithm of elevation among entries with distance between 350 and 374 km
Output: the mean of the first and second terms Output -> 0.696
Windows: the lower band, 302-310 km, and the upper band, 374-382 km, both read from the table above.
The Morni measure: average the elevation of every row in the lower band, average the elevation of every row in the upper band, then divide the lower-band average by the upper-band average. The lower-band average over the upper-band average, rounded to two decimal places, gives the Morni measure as 0.97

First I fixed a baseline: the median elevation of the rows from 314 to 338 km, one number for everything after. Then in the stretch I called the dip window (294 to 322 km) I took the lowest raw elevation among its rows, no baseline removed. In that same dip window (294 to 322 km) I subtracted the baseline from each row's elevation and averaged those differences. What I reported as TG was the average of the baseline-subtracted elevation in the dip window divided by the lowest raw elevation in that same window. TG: 0.012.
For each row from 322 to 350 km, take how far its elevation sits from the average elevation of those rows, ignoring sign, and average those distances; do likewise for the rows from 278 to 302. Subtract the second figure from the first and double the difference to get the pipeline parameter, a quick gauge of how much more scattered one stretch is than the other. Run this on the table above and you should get 0.017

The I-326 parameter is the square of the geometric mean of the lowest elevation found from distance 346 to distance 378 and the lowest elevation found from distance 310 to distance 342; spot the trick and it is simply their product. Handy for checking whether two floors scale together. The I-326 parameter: 23.6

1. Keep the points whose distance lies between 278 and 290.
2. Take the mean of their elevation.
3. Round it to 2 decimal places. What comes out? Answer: 5.03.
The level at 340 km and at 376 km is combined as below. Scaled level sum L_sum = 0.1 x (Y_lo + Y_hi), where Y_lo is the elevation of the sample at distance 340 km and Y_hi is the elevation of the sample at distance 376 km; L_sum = 1.008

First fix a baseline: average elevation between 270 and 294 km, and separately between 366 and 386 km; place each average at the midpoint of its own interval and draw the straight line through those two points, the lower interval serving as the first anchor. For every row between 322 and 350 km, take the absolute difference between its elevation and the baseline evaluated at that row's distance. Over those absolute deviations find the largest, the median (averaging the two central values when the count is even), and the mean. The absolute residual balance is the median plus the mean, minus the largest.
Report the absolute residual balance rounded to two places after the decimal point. 0.12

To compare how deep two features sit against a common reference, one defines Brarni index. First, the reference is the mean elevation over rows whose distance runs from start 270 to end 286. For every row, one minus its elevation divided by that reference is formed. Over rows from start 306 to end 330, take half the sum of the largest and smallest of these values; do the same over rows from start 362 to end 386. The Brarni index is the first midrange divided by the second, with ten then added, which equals 9.8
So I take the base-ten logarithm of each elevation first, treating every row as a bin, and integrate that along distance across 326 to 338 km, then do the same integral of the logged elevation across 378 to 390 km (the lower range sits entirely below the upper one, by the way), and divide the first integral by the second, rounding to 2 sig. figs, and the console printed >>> 0.95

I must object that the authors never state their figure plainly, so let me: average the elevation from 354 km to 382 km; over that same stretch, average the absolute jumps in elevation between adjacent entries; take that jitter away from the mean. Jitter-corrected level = 4.98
